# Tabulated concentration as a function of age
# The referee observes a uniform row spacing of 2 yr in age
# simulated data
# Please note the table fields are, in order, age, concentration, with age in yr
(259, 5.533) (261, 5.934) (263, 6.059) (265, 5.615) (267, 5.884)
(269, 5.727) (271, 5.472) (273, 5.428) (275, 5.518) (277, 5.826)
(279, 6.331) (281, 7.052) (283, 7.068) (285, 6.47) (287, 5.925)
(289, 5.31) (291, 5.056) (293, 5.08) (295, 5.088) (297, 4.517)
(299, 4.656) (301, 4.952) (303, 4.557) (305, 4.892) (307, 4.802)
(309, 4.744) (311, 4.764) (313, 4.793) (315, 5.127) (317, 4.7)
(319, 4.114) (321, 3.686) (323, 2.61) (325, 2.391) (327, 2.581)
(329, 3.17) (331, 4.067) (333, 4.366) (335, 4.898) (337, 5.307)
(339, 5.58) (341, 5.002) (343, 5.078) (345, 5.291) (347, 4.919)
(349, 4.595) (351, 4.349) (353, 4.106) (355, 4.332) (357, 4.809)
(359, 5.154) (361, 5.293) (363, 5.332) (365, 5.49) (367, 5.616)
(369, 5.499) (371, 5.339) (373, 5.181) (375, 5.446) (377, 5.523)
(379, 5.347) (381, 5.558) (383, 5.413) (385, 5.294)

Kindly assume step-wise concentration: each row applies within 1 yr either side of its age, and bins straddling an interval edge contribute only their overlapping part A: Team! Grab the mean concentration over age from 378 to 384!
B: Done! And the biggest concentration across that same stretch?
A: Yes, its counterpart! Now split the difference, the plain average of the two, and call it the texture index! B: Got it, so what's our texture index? 5.50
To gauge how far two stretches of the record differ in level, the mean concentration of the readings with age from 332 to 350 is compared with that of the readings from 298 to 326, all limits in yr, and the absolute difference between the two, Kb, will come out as 0.66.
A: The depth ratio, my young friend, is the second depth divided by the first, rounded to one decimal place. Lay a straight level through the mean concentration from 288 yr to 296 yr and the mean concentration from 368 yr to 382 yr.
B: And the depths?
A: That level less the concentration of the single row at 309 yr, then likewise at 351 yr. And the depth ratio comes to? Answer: 2.2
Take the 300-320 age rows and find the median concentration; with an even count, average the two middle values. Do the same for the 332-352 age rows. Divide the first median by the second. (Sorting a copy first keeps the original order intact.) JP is 0.96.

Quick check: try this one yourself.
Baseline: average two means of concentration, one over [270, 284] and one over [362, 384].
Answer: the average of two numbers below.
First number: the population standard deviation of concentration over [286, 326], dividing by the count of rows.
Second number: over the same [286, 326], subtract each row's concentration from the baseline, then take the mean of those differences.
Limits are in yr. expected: 1.00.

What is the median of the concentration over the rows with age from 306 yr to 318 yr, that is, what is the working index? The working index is 4.8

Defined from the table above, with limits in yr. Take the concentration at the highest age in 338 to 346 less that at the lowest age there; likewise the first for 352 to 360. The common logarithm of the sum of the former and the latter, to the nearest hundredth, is -0.12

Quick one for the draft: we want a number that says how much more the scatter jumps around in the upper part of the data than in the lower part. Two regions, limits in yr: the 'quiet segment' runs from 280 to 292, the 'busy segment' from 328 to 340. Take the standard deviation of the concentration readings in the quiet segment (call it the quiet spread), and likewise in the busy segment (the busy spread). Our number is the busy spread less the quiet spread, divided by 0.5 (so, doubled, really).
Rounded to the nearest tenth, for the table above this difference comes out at 0.0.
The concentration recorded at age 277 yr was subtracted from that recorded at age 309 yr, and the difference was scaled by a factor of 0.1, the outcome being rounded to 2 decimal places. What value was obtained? -0.11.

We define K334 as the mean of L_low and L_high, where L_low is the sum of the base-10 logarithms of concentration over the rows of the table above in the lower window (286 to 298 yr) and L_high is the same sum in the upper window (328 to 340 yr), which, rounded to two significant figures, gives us 4.1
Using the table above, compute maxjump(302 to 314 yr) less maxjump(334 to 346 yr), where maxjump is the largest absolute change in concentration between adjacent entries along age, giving -0.24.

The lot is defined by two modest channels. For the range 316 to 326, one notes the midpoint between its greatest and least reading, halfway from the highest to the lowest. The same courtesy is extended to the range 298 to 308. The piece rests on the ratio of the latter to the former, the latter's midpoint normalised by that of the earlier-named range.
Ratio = 1.3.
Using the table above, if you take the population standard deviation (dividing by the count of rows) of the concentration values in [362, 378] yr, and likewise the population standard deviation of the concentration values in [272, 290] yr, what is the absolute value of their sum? 0.76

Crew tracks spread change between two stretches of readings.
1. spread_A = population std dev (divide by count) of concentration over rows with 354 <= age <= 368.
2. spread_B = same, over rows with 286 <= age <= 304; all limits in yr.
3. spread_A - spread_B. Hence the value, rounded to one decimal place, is 0.0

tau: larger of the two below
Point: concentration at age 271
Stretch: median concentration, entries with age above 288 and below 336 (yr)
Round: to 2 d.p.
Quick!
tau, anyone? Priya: 5.47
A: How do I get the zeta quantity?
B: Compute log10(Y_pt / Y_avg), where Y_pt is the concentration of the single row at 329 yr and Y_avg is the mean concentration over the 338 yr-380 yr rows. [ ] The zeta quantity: -0.21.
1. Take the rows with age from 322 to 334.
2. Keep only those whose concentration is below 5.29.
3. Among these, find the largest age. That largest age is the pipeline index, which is 333 yr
